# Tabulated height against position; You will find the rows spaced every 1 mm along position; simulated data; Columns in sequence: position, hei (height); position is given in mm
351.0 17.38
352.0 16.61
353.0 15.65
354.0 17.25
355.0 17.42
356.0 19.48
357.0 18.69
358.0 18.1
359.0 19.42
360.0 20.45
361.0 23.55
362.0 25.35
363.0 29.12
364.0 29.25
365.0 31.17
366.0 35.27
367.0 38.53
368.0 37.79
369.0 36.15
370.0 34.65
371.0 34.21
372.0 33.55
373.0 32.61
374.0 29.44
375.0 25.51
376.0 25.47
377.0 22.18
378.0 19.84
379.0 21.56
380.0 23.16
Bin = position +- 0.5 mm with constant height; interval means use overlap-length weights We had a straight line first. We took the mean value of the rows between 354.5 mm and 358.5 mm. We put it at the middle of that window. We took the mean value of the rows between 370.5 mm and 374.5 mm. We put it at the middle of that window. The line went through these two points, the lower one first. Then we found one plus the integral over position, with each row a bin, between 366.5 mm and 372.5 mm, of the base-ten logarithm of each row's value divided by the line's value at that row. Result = 1.5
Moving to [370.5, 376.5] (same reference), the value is 0.7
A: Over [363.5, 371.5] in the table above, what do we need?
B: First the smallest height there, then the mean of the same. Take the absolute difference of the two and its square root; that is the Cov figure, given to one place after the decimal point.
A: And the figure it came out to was 2.3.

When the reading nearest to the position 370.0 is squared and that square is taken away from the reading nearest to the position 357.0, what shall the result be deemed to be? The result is -1182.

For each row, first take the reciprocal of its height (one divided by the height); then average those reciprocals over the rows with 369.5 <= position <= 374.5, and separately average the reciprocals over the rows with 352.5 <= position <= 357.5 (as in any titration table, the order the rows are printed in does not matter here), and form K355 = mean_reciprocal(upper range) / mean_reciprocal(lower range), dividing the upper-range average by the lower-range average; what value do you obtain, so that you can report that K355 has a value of 0.54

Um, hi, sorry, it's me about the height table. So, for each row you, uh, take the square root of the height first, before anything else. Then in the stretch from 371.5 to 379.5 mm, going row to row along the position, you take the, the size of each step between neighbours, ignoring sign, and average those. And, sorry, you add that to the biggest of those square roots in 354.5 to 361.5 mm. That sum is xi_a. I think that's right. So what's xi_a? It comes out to 5.1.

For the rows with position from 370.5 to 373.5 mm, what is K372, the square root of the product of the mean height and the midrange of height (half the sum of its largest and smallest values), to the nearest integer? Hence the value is 33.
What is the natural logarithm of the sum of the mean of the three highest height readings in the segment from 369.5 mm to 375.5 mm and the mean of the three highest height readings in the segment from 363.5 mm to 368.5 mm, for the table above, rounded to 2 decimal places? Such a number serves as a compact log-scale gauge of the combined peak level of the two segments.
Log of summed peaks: 4.27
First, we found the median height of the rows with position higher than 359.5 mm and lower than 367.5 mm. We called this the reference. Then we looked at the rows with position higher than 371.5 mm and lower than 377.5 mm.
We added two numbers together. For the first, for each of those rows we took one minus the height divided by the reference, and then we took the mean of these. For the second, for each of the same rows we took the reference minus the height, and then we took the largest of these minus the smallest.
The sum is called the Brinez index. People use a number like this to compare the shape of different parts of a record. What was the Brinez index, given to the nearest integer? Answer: 11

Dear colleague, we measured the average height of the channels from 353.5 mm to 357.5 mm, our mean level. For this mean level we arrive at 18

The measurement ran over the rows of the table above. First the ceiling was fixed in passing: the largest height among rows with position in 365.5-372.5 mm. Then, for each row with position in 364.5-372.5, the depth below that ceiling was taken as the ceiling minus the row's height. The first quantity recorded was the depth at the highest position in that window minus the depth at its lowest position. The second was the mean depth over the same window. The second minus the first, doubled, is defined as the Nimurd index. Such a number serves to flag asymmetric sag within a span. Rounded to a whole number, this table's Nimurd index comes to 11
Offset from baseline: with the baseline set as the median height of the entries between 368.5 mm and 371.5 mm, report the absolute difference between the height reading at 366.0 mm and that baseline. 1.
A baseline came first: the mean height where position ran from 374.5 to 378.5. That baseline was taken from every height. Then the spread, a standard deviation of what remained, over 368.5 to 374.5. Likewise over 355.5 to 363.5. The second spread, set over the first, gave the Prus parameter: 1.7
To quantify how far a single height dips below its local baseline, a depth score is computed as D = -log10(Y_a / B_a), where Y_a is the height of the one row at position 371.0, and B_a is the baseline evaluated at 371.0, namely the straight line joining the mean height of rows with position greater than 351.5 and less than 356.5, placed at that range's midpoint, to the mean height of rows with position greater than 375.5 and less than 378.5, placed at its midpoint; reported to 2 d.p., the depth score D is -0.21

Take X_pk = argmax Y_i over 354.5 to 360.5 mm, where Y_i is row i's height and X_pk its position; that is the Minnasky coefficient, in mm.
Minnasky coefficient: 360.0 mm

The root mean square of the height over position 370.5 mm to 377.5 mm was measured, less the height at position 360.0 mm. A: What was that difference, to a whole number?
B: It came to 9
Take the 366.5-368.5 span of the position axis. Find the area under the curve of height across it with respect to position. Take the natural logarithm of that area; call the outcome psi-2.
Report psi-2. 4.3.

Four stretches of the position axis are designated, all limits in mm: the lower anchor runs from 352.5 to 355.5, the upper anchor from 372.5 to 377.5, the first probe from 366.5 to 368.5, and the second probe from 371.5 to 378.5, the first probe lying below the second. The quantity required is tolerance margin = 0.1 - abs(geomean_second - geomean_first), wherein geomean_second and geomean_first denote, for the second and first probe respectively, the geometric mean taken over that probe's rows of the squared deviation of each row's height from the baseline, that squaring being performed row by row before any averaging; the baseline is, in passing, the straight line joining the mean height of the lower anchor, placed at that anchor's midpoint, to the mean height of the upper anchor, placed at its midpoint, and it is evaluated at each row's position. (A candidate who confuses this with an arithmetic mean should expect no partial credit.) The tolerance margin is -200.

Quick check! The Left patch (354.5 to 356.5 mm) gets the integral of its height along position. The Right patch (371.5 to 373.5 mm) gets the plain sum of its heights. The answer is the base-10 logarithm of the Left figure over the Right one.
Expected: -0.25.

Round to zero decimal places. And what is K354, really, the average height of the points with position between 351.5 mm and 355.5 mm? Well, 17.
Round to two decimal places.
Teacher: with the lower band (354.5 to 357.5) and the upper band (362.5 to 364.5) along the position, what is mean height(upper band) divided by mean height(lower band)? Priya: 1.58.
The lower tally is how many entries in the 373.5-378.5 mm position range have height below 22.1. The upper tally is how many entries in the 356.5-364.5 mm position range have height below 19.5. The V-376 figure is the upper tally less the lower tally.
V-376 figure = 2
